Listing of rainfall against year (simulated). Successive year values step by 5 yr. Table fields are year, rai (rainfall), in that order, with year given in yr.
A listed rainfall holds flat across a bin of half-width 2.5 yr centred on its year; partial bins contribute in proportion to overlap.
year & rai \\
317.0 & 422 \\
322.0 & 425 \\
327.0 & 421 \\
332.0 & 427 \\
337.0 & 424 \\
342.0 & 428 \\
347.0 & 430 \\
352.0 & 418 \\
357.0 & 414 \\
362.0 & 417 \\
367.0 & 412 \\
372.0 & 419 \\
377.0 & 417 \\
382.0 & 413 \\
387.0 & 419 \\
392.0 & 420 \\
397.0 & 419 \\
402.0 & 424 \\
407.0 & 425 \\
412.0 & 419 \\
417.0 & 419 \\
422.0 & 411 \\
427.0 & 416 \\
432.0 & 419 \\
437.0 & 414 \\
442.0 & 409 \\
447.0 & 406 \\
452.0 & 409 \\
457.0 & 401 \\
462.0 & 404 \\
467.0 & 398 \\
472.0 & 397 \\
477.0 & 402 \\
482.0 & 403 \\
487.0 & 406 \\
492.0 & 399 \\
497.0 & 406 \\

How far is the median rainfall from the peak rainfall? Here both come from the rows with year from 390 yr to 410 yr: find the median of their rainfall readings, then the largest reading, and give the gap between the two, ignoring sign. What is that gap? 3.0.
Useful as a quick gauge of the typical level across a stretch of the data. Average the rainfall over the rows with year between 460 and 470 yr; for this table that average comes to 401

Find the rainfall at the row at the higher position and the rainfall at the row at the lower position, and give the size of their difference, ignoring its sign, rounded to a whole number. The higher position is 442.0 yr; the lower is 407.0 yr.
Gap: 16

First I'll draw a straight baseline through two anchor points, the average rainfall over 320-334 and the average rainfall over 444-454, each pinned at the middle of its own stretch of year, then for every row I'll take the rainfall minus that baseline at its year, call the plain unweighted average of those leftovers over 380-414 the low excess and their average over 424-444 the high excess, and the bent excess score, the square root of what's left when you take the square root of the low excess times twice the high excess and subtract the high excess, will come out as 1.5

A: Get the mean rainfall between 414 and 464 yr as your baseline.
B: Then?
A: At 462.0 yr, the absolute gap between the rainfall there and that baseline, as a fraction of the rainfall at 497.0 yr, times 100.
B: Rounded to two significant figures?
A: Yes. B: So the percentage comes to 1.7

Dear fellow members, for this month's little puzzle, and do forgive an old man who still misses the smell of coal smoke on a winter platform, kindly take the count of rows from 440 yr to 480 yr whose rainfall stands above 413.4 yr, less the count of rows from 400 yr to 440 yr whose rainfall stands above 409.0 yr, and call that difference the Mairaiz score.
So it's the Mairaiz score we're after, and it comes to -8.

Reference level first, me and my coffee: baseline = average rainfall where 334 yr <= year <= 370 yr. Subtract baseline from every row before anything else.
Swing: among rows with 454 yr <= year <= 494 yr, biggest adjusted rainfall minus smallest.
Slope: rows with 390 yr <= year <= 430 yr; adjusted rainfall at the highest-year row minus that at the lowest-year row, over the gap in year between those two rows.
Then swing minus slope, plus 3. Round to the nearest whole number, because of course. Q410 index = 12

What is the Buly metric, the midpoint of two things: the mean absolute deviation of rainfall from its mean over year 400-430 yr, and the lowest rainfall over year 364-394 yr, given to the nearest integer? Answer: 208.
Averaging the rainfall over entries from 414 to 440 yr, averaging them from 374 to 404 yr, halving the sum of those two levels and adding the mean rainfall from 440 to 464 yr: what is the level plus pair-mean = 823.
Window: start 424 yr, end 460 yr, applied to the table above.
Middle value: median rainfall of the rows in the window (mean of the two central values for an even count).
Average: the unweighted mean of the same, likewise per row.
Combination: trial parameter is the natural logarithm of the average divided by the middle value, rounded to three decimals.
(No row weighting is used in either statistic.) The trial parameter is 0.004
